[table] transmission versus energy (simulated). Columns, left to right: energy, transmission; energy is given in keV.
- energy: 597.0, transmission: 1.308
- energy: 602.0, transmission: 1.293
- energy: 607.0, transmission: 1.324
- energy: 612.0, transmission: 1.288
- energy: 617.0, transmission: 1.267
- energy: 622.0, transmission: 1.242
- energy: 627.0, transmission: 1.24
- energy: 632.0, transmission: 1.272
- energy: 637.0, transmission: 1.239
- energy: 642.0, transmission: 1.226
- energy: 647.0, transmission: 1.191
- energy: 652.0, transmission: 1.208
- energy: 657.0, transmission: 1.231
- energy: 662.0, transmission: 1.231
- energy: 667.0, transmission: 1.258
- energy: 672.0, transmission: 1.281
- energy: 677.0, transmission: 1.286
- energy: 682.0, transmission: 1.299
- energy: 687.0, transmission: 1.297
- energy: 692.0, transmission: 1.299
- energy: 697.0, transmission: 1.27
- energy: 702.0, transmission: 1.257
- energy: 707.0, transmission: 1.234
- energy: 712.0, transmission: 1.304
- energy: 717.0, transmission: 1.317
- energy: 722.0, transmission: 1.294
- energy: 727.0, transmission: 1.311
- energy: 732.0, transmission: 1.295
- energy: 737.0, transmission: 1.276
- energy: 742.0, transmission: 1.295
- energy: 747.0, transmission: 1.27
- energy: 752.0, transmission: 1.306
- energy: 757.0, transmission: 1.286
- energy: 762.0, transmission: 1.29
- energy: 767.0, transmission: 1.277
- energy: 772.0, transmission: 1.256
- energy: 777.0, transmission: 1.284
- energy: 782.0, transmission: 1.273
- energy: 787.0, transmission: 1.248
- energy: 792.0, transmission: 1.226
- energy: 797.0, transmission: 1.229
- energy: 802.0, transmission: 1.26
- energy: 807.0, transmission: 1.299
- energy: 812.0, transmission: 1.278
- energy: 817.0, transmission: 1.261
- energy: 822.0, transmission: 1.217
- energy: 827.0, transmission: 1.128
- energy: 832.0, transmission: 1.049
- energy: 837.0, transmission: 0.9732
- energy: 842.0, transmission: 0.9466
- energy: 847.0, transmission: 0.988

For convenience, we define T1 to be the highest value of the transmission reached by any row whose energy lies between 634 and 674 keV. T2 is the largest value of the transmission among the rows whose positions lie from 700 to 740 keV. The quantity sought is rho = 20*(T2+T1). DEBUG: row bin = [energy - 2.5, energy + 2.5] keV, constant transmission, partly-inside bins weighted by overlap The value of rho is 52.0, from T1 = 1.281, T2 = 1.317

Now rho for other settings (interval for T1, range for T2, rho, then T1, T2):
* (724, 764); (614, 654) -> 51.7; 1.311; 1.272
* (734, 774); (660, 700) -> 52.1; 1.306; 1.299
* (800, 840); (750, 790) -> 52.1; 1.299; 1.306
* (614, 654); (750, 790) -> 51.6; 1.272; 1.306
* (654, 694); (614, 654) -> 51.4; 1.299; 1.272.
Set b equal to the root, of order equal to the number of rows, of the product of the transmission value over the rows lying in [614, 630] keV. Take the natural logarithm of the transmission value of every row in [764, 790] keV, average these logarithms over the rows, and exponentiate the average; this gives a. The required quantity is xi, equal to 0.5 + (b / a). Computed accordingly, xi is 1.49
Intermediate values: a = 1.27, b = 1.25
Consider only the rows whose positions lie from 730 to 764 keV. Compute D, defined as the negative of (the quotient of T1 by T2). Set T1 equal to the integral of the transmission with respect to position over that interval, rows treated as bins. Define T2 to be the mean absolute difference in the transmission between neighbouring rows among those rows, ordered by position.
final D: -2136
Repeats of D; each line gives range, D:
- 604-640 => -1837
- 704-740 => -1763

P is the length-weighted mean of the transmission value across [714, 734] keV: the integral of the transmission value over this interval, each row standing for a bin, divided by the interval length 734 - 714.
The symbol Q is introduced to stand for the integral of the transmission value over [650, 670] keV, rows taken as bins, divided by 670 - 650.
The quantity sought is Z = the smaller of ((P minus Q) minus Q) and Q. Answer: -1.16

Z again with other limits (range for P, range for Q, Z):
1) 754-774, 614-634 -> -1.23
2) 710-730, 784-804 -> -1.18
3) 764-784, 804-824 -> -1.26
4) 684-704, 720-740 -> -1.31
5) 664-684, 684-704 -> -1.28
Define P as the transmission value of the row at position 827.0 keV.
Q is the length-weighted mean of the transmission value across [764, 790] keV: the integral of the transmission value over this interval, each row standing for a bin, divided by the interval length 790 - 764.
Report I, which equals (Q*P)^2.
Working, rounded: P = 1.128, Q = 1.27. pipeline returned 2.0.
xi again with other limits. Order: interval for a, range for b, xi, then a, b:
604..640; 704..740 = 1.52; 1.27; 1.29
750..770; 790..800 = 1.45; 1.29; 1.23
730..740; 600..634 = 1.49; 1.29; 1.27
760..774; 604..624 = 1.50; 1.27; 1.28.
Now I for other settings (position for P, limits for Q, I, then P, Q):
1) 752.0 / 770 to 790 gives 2.7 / 1.306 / 1.26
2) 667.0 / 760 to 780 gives 2.6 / 1.258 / 1.28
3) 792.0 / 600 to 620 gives 2.5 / 1.226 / 1.29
